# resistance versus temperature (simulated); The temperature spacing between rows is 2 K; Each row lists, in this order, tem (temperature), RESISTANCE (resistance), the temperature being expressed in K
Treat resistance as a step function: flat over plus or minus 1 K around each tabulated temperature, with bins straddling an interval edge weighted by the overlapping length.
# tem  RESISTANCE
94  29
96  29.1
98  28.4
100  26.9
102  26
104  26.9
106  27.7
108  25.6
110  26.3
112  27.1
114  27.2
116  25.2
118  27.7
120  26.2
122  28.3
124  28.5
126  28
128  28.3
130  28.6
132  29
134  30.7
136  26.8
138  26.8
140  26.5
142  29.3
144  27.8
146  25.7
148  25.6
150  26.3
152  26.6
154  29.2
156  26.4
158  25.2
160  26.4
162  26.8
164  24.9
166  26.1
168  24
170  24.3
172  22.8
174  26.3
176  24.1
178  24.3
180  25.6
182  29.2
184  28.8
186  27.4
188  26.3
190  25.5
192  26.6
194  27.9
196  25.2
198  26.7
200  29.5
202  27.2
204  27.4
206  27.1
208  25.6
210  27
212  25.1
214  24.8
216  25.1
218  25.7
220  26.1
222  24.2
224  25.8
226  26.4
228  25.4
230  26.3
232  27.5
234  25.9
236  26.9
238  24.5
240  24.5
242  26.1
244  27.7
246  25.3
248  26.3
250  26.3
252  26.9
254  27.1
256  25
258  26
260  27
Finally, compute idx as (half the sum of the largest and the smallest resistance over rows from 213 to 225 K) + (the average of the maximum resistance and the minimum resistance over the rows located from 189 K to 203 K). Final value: 52.50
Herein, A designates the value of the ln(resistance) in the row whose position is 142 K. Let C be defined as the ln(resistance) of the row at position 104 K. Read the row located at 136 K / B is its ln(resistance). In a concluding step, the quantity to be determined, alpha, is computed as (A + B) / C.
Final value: 2.02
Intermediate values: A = 3.38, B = 3.29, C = 3.29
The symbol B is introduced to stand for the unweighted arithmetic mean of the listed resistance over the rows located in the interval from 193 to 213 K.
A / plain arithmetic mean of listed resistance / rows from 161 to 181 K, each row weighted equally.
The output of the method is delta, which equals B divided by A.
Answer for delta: 1.08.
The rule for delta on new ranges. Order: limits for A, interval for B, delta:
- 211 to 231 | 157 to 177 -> 0.98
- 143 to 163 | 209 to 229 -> 0.96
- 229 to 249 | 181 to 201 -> 1.05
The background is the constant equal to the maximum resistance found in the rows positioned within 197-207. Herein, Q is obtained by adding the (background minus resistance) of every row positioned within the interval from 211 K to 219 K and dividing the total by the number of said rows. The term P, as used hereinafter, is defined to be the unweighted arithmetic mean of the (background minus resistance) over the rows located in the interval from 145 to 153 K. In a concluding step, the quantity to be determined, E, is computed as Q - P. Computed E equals 0.9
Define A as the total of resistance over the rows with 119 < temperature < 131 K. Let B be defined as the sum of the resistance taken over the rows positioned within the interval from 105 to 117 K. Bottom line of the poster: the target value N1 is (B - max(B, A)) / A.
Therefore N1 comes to -0.052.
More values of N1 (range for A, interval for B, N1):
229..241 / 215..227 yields -0.015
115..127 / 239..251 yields -0.047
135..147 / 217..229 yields -0.057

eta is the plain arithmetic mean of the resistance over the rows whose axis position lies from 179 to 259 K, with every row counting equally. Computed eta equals 26.3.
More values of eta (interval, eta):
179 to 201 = 27.2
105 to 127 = 27.1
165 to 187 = 25.7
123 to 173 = 26.8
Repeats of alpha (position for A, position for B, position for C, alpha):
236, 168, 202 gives 1.96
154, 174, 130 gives 1.98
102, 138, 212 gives 2.03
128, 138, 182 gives 1.97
